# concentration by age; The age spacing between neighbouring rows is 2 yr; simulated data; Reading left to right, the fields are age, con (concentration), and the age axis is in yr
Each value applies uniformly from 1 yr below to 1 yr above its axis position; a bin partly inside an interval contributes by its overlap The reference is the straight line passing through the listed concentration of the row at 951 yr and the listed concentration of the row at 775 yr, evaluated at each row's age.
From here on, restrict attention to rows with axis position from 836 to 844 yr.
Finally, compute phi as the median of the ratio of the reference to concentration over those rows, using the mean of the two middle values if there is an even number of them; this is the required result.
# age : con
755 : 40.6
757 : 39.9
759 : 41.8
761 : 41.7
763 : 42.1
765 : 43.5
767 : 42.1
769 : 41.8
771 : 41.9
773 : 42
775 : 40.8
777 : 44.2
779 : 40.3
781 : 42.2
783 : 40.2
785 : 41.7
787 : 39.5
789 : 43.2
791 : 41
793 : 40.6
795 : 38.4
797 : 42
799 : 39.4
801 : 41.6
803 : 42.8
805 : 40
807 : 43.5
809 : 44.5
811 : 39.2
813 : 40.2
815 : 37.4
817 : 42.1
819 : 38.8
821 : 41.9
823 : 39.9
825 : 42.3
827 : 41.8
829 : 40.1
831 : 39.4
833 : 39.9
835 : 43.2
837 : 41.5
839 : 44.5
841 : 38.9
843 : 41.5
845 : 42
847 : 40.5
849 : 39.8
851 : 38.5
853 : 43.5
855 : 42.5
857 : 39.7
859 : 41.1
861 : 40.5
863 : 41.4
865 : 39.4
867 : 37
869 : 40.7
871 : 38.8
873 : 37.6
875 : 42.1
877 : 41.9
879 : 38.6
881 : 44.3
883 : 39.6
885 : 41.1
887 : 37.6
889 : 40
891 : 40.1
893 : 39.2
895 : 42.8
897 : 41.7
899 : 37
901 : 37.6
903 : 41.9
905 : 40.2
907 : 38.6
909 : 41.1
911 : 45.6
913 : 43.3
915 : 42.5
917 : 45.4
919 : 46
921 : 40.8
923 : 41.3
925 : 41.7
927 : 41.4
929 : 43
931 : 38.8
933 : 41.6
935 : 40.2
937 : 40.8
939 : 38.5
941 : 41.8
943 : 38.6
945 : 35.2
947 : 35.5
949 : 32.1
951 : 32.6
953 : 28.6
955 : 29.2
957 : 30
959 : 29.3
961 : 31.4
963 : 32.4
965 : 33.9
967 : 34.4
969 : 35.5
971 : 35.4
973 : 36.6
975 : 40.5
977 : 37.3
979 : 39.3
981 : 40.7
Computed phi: 0.91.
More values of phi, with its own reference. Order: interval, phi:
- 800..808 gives 0.94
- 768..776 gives 0.98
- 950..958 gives 1.09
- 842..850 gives 0.92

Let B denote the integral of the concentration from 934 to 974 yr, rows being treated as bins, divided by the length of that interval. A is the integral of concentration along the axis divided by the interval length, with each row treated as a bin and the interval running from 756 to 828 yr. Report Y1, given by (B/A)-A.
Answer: -40.4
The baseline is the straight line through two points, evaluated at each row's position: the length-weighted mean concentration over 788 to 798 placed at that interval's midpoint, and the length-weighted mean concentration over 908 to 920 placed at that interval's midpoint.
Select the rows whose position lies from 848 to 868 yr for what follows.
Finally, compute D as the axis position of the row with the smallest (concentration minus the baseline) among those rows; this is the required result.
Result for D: 867 yr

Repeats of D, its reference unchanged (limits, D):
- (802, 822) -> 815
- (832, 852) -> 851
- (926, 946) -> 945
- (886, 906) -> 899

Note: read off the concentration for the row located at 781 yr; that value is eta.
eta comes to 42.2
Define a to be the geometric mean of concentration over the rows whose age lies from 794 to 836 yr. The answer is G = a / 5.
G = 8.2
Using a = 40.8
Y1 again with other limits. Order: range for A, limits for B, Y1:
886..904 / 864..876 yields -38.8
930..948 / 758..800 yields -37.9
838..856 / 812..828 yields -40.3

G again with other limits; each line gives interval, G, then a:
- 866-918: 8.1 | 40.6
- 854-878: 8.0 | 40.2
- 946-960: 6.2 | 31.0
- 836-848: 8.3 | 41.4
